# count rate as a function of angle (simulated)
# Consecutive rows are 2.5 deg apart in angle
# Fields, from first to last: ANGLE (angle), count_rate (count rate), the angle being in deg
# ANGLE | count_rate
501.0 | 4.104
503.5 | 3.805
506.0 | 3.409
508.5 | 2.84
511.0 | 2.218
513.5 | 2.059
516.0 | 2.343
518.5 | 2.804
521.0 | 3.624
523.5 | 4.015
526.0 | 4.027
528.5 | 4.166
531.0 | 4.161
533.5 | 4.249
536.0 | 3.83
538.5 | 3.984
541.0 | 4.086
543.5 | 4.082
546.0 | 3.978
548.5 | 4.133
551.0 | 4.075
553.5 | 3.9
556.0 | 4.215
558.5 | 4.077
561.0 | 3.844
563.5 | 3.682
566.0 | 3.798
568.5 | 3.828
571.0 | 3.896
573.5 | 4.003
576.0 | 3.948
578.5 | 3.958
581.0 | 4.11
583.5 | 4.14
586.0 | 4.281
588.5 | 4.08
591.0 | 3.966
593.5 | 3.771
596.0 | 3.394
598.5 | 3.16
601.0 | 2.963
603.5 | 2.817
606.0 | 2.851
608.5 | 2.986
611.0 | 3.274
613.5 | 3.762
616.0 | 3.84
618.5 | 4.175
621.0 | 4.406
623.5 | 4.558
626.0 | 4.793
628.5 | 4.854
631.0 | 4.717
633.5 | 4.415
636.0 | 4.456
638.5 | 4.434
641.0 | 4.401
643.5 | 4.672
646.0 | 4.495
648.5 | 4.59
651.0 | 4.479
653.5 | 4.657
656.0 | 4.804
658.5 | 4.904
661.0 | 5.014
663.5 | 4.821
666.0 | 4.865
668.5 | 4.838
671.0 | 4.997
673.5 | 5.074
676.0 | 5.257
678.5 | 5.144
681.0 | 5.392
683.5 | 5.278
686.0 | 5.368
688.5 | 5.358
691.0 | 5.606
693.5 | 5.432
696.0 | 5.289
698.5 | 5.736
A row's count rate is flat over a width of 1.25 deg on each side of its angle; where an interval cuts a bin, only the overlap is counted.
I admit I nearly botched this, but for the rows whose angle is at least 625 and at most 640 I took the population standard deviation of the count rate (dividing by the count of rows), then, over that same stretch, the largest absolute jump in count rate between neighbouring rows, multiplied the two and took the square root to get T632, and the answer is 0.23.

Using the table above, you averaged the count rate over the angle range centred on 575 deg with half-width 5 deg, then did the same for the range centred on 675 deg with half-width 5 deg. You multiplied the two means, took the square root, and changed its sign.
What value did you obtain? -4.5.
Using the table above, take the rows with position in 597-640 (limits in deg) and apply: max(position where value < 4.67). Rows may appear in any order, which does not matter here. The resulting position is 638.5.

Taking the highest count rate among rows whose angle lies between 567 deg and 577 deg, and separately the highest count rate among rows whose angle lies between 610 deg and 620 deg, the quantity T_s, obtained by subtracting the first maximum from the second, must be 0.2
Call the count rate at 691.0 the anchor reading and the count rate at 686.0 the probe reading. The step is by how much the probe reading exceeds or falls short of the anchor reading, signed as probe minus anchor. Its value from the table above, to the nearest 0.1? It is -0.2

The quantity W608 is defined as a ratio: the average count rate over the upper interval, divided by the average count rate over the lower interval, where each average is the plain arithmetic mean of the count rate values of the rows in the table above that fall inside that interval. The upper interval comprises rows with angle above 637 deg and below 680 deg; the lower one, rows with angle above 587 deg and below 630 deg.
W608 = 1.28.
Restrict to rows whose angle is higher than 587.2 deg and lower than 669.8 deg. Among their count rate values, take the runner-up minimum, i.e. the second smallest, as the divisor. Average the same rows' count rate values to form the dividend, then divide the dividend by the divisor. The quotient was 1.47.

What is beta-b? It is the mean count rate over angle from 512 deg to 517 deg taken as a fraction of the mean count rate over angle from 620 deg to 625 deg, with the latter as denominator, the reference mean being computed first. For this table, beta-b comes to 0.49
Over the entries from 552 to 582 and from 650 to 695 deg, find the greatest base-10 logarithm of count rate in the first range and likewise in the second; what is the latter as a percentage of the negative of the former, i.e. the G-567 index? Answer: -120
